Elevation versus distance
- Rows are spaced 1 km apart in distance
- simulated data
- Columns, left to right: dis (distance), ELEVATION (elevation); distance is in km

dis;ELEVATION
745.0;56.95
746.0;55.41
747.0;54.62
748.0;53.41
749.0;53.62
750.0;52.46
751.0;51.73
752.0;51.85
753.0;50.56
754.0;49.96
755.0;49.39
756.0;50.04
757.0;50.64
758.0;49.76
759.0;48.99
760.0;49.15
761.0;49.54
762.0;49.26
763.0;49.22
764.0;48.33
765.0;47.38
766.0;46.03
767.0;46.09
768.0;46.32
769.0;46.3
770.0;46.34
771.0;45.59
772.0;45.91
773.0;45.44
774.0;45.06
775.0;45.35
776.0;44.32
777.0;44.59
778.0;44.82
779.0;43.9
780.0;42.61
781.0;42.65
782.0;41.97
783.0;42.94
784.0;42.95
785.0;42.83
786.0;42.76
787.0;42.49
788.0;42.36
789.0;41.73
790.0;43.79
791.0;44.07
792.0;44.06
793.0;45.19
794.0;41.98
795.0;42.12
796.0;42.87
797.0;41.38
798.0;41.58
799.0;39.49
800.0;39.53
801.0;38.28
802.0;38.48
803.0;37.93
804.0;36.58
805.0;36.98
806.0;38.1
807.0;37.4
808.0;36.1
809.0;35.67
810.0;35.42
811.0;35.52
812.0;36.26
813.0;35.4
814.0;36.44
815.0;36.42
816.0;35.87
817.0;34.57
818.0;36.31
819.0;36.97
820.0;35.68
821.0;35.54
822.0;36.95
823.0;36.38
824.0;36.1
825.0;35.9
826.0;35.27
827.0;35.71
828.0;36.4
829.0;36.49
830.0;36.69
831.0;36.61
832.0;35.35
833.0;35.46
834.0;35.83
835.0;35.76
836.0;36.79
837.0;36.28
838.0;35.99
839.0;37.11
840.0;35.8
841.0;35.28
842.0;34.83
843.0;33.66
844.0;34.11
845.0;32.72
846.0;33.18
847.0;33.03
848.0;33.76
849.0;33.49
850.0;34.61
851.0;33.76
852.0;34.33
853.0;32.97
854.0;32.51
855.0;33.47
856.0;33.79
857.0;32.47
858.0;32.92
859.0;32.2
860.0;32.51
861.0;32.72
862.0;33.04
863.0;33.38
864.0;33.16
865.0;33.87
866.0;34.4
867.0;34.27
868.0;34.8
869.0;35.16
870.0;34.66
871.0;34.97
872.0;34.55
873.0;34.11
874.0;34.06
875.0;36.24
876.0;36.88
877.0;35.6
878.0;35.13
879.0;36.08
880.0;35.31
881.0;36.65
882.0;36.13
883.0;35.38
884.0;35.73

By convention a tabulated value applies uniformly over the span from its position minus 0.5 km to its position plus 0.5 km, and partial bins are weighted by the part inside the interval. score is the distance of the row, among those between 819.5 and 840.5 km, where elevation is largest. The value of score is 839.0 km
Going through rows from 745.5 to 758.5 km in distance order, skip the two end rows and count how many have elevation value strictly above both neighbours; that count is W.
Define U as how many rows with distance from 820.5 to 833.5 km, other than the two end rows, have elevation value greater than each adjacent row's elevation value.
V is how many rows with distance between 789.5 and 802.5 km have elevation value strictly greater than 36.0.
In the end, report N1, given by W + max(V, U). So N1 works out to 16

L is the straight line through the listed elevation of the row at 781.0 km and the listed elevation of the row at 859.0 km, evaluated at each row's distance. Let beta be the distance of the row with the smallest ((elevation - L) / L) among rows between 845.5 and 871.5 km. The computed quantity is 847.0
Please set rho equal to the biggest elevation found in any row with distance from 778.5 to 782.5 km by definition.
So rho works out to 43.9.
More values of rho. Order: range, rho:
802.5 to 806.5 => 38.1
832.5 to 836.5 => 36.79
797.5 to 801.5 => 41.58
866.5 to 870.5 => 35.16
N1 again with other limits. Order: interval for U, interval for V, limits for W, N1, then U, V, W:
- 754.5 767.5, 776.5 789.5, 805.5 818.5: 15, 2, 13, 2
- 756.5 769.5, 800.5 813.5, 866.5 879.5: 12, 2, 9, 3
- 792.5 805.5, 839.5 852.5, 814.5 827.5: 6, 4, 0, 2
